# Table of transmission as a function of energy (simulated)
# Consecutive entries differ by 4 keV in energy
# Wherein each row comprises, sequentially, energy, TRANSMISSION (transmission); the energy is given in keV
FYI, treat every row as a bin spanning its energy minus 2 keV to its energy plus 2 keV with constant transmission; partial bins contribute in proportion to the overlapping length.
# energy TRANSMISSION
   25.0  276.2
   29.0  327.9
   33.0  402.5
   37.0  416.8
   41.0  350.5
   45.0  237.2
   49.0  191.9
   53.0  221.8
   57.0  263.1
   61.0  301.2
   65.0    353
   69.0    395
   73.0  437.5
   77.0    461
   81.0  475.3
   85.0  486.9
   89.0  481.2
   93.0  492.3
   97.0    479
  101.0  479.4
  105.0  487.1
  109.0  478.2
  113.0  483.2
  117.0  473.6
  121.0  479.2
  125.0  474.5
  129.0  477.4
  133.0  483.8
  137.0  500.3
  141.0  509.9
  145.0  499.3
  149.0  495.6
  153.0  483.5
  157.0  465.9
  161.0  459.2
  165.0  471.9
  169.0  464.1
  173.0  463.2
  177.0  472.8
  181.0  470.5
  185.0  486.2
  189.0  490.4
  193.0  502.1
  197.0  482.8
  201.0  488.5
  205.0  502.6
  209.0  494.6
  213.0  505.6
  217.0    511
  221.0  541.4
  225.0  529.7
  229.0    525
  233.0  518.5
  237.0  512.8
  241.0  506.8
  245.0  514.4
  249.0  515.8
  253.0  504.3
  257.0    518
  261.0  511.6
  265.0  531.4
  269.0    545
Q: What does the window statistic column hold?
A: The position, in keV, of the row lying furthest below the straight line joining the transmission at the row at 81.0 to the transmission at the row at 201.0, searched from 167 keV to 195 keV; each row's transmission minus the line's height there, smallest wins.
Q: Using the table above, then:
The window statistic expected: 173.0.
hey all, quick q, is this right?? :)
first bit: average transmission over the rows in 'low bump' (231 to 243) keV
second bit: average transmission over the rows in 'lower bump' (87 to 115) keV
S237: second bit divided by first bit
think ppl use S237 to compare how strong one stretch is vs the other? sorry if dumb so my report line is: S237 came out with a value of 0.94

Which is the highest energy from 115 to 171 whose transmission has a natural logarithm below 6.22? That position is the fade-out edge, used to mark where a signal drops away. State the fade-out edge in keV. 169.0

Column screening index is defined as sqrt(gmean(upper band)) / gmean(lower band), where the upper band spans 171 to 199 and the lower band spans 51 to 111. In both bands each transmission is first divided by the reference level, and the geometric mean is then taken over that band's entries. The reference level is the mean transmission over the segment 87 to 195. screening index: 1.18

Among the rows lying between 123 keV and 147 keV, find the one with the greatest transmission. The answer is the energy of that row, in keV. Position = 141.0 keV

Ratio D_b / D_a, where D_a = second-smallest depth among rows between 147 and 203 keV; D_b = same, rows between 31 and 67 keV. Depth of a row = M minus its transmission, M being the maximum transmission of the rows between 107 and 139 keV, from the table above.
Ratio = 21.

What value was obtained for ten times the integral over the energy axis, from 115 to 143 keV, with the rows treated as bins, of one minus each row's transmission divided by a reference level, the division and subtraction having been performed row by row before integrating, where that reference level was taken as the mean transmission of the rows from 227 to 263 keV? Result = 16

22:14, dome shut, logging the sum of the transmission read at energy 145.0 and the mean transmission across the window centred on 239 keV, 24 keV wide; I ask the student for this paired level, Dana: 1015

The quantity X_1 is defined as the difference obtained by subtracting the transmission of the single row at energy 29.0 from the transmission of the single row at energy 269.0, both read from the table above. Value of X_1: 217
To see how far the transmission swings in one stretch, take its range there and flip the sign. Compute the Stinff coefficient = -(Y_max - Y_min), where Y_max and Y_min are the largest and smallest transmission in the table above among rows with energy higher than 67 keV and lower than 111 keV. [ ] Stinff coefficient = -97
